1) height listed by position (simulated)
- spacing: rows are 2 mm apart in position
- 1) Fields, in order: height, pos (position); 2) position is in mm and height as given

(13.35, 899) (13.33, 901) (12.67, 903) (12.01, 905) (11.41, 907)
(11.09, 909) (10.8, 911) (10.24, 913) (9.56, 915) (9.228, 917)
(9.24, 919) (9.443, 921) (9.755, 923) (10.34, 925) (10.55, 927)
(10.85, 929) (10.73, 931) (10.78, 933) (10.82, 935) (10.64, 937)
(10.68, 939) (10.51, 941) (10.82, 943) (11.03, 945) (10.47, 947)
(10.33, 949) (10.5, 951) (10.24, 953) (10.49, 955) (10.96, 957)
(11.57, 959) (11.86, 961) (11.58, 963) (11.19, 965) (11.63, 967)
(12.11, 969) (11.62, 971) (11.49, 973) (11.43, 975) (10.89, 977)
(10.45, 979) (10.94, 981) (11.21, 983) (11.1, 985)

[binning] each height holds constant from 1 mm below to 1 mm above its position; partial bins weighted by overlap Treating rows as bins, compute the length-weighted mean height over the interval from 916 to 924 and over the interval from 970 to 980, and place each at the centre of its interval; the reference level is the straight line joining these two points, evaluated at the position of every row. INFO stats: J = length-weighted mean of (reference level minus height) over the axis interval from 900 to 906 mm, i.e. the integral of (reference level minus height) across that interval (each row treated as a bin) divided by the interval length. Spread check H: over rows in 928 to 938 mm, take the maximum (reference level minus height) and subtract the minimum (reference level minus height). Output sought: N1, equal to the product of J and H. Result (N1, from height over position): -1.8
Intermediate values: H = 0.47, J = -3.8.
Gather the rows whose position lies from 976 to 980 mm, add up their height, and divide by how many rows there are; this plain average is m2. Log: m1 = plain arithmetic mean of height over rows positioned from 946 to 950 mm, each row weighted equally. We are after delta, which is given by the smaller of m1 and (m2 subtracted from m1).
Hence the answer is -0.3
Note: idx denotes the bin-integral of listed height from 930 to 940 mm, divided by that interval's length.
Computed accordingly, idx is 10.7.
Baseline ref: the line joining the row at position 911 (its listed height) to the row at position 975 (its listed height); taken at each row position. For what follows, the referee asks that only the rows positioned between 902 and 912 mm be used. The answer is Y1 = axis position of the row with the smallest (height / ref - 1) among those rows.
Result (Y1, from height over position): 911 mm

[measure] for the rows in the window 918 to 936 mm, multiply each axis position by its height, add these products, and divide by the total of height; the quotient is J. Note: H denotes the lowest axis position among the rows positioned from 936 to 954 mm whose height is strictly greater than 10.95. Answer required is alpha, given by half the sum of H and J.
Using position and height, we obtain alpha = 936.1 mm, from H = 945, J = 927.3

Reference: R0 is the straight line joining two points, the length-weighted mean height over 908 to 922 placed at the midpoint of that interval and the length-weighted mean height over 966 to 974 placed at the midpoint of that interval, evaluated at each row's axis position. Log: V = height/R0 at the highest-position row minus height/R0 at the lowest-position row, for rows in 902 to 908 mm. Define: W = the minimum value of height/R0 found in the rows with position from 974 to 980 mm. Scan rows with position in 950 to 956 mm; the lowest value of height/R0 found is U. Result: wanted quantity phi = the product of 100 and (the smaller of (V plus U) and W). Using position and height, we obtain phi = 77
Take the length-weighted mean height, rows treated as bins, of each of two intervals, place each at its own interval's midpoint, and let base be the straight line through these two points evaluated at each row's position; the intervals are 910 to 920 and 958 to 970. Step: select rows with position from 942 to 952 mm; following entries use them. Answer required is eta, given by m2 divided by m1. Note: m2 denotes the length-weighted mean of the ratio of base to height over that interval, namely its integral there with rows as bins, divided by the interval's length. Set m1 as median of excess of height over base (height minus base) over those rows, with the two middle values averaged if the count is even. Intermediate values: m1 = -0.5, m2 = 1.04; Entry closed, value -2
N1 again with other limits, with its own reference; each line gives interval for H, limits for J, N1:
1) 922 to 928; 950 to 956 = 0.0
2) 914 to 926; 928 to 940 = -0.8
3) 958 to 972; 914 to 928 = -0.2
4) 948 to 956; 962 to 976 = -0.2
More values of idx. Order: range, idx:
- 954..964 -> 11.3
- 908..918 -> 10.2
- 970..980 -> 11.2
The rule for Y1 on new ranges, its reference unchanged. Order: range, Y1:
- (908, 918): 917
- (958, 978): 977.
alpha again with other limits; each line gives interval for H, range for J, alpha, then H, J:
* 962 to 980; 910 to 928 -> 941.0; 963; 919.0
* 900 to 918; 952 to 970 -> 931.1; 901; 961.2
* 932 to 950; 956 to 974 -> 955.0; 945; 965.1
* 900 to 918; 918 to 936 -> 914.1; 901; 927.3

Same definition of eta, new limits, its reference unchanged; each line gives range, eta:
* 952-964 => -4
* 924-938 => 3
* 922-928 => 7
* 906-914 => 1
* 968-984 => -1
